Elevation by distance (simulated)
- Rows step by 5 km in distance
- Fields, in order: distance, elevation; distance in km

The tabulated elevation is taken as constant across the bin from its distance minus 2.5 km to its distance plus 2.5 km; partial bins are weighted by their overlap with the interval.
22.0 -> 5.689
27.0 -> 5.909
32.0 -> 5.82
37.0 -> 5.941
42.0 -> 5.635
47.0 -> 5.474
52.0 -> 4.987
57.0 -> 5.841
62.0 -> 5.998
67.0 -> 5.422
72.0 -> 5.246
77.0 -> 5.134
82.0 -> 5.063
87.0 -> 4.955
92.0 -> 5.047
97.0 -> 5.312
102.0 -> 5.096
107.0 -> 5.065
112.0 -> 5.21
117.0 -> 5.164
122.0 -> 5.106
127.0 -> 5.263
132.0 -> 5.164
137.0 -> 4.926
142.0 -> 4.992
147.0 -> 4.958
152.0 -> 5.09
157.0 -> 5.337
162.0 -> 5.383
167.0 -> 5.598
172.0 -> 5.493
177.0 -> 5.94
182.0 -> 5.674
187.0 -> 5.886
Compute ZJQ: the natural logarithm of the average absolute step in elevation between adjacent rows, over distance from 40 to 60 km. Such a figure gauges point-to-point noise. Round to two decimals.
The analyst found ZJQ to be -0.69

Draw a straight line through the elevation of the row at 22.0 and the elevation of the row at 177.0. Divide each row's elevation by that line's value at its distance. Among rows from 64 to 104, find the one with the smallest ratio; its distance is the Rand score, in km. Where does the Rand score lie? 87.0 km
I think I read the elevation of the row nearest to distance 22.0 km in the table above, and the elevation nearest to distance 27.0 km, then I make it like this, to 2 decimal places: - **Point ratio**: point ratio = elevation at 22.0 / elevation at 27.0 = 0.96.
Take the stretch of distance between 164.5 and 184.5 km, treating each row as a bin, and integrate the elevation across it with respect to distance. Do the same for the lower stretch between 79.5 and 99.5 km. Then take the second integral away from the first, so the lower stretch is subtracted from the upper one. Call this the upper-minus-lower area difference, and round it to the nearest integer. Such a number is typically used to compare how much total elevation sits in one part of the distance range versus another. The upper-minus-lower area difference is 12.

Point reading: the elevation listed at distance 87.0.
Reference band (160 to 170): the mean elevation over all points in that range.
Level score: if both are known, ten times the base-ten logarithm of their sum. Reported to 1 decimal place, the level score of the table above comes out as 10.2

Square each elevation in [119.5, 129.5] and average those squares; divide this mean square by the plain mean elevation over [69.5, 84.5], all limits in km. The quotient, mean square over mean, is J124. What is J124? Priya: 5.22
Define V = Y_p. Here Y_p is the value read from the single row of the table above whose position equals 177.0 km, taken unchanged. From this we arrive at 5.94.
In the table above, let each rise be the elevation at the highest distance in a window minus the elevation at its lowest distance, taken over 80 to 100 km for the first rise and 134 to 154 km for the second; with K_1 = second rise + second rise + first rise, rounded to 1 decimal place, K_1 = 0.6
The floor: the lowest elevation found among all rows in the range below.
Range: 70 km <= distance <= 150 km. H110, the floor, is 4.926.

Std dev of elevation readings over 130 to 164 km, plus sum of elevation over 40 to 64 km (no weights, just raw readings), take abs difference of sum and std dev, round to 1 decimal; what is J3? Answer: 27.8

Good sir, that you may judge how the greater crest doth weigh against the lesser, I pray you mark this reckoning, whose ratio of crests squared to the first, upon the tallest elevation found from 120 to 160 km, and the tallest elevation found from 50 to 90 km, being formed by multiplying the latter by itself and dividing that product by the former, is 6.74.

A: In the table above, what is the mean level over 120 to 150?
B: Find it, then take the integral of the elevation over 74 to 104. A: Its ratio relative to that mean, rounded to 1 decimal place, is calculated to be 30.2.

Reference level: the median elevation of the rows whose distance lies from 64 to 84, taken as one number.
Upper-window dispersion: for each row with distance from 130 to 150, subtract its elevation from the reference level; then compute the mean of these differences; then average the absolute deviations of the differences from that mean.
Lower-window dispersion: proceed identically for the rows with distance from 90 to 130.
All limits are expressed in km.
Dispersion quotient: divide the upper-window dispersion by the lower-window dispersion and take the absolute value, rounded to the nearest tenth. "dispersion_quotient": 1.0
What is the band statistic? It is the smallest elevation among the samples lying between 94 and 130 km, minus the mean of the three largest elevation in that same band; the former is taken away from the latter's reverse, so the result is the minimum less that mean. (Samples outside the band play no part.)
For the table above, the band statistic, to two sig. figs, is -0.20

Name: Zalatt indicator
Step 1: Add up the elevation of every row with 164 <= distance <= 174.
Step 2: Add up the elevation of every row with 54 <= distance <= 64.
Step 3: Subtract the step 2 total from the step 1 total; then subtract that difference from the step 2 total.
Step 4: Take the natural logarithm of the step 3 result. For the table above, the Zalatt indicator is 2.53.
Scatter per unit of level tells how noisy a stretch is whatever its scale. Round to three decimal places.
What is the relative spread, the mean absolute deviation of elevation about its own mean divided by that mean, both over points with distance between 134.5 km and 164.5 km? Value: 0.032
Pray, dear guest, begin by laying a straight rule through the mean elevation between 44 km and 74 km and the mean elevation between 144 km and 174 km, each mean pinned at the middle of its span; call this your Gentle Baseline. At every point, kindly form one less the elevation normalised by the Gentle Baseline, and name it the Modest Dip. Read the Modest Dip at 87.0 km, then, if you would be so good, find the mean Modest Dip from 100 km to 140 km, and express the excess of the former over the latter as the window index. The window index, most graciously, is 0.042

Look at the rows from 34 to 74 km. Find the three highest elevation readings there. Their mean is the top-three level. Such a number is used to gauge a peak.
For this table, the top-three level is 5.93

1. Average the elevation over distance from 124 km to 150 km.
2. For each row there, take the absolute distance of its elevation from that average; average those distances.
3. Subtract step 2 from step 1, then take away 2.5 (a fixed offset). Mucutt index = 2.44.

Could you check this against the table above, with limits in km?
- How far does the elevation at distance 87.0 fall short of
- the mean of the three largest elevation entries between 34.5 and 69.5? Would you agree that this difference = 1.0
